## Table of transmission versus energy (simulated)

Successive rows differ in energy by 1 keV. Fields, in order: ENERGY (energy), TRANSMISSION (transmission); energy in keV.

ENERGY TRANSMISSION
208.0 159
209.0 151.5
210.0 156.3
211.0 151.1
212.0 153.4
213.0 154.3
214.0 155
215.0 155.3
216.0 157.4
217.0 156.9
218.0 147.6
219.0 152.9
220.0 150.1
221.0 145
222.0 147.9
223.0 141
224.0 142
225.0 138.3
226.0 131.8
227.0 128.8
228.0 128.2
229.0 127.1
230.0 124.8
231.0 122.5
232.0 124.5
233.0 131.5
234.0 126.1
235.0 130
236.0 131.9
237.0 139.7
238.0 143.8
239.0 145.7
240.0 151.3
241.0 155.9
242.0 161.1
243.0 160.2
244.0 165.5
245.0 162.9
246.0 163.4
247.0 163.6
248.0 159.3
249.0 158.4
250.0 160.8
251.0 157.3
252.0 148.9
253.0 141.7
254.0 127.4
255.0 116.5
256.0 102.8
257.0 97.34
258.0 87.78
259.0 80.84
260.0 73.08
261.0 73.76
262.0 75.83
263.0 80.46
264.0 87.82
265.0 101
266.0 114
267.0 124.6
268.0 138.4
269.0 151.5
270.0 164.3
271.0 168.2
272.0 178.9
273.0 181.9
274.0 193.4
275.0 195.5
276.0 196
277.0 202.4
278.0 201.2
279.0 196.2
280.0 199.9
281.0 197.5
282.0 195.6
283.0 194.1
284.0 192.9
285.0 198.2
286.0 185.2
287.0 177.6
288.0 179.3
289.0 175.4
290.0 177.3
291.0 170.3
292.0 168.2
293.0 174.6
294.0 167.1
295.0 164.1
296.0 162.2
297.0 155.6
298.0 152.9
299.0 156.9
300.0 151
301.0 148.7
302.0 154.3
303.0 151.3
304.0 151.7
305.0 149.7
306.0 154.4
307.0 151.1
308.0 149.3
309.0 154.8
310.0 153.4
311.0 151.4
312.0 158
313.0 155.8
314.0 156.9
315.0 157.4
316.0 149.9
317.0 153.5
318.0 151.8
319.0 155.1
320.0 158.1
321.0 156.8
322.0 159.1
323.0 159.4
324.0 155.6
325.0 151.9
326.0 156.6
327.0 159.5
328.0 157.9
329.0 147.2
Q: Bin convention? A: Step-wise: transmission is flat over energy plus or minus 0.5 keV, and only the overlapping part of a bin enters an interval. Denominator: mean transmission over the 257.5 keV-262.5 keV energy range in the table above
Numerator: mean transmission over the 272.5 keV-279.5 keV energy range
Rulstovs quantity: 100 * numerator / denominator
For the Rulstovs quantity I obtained 249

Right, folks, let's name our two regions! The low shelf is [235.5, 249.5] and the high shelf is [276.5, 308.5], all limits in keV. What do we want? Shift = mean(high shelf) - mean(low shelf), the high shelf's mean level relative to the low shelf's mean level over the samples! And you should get 18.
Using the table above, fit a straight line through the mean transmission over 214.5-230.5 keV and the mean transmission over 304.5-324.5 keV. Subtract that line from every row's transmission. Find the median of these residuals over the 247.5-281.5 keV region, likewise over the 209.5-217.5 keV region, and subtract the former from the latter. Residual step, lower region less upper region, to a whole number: 11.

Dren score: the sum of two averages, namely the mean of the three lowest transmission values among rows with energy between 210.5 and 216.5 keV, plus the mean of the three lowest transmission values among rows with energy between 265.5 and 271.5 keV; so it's 279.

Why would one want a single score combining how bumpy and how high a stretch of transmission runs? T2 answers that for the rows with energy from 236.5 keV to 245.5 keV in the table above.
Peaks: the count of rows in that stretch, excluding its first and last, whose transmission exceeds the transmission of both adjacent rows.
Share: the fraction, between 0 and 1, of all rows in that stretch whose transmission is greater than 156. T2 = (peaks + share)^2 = 6.0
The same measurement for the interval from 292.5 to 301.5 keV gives 2.4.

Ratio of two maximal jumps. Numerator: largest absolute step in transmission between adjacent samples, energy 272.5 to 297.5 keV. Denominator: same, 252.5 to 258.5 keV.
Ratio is 0.91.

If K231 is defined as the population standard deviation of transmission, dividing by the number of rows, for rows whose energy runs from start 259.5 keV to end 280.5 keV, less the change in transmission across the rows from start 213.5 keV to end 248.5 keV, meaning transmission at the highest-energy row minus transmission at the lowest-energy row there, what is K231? 44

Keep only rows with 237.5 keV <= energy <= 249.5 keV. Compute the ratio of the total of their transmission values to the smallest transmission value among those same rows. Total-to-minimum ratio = 13.2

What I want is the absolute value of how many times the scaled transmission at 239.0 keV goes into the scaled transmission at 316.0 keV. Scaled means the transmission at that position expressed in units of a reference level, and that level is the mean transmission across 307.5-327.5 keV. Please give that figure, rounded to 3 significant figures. 1.03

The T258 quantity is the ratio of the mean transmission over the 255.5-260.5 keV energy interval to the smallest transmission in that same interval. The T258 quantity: 1.21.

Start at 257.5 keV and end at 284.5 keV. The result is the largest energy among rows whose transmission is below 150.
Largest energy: 268.0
